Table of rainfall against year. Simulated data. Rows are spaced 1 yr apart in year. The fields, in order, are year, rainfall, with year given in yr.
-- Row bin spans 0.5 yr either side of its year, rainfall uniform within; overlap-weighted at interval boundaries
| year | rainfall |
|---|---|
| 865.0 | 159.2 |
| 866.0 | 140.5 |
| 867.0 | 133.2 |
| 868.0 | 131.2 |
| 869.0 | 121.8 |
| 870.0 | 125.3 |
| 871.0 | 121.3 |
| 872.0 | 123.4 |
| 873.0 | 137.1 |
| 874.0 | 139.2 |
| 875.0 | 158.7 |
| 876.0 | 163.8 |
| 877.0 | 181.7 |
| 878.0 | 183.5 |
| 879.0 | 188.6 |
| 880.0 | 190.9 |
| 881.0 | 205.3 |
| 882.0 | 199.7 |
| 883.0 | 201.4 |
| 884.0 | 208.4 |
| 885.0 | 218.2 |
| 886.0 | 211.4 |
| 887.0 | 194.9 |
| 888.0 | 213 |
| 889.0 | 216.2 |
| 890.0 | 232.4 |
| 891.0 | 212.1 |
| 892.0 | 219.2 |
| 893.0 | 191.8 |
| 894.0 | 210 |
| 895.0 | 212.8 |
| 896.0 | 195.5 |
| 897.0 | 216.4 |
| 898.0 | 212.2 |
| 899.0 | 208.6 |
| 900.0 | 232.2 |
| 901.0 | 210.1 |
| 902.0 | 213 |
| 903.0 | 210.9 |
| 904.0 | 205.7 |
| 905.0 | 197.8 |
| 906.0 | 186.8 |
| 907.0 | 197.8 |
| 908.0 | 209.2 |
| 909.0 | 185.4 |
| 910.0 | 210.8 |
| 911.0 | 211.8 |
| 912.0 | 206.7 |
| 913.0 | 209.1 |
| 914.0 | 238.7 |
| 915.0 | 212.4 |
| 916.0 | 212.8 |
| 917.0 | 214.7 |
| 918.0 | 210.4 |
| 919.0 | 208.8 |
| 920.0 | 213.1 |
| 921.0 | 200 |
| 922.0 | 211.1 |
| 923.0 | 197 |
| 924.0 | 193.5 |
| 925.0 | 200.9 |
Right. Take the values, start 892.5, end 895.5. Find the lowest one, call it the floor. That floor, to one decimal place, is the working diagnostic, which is 191.8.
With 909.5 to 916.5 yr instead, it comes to 206.7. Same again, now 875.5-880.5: 163.8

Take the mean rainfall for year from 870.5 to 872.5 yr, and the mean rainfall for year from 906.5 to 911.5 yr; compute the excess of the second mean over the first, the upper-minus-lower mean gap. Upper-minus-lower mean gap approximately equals 81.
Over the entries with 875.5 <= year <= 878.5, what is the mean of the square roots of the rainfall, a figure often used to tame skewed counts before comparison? 13.3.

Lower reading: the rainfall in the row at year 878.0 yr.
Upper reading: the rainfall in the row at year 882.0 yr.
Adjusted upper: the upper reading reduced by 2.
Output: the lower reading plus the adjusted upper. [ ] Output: 381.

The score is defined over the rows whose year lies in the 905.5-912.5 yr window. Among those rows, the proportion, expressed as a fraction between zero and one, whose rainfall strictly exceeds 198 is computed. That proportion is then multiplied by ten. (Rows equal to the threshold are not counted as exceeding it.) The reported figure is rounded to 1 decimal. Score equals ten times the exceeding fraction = 5.7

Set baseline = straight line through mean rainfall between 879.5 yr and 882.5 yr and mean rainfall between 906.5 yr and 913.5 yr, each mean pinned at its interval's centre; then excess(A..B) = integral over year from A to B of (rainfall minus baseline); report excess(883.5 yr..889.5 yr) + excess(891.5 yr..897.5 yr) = 102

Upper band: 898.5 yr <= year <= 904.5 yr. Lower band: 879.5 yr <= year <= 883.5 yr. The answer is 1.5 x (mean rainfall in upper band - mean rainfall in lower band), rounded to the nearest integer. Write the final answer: 21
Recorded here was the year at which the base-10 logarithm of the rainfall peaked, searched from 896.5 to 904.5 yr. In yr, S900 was 900.0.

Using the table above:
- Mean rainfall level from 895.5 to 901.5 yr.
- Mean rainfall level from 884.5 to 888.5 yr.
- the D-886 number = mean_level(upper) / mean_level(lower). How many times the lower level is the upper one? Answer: 1.01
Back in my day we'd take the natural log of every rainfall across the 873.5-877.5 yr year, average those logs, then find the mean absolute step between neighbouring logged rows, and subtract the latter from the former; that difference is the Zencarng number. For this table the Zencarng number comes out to 4.99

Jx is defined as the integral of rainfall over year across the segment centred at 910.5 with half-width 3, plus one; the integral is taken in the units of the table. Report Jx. 1234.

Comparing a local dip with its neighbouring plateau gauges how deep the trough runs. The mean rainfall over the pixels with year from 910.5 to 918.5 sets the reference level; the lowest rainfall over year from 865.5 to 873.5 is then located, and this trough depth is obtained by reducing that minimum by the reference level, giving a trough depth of -93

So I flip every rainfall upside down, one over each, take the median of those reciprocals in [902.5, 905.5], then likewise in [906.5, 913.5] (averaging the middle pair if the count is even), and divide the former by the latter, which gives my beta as 1.02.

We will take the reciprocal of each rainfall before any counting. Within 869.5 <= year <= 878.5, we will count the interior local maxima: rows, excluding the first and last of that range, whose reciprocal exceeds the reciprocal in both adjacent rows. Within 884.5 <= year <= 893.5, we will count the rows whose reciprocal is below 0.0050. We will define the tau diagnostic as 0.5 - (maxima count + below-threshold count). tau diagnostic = -7.5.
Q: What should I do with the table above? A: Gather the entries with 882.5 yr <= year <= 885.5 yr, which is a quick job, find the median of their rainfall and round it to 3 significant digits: 208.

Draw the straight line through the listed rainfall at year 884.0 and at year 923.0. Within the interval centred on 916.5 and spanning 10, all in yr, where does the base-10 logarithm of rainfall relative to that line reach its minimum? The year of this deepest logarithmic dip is 921.0 yr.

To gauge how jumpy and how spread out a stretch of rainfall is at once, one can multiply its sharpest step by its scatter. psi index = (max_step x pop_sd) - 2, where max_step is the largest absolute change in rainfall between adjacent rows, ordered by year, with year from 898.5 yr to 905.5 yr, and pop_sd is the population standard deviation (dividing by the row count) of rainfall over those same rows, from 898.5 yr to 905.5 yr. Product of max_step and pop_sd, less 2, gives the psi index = 228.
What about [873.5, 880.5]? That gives 342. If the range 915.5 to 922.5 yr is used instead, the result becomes 57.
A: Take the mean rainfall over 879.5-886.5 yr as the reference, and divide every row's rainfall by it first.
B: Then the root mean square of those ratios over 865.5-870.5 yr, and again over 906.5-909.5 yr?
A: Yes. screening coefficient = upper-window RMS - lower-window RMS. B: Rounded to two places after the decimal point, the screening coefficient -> 0.33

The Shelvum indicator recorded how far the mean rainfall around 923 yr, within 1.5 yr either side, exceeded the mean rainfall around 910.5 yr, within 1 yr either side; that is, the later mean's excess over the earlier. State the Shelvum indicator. -11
